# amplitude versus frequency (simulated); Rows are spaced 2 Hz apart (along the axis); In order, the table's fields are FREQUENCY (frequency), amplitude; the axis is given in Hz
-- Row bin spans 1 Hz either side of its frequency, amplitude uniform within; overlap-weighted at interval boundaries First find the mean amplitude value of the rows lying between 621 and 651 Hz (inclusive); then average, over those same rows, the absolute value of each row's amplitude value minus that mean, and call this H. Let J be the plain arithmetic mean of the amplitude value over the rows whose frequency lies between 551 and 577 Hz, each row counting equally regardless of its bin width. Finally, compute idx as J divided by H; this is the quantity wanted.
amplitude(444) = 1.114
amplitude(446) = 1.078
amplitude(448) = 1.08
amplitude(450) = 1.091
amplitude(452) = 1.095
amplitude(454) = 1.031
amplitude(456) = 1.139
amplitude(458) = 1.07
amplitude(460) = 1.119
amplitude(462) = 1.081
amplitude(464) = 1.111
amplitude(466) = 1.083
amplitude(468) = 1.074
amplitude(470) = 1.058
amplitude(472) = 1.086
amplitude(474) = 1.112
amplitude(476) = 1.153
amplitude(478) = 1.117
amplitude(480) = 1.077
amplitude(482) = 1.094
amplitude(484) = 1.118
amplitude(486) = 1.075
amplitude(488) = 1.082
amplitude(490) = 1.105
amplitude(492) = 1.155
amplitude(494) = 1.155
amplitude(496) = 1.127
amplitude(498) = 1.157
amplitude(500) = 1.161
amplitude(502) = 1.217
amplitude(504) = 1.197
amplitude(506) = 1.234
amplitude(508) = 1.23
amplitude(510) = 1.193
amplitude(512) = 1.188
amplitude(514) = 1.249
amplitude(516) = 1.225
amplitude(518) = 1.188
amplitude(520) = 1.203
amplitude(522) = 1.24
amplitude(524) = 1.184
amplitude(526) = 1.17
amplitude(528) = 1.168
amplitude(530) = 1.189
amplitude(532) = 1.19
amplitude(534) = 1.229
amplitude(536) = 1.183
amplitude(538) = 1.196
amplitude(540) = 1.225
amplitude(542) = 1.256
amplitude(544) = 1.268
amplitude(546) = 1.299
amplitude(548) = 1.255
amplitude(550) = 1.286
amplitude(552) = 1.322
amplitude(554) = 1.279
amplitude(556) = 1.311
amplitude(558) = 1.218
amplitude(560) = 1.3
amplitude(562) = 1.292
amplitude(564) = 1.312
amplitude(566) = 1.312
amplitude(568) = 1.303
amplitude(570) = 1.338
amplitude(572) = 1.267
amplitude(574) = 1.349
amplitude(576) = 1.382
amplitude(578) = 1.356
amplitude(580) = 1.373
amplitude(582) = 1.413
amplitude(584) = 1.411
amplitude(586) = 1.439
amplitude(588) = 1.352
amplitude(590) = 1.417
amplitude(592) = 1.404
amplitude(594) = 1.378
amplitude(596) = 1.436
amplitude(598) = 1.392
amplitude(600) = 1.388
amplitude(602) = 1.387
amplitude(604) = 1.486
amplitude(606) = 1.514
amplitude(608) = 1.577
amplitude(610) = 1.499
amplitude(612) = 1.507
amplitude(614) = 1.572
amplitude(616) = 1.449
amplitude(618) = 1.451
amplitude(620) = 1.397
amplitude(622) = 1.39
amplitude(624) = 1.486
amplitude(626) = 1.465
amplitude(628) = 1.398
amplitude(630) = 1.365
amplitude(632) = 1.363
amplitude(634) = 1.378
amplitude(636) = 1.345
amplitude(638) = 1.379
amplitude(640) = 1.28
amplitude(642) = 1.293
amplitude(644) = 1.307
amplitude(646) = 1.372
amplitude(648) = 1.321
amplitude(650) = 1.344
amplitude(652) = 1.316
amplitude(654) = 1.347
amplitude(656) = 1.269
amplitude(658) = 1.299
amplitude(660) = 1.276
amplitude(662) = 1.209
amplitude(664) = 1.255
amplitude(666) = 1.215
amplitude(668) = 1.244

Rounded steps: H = 0.041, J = 1.31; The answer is 32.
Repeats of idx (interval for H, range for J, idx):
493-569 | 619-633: 31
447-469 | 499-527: 59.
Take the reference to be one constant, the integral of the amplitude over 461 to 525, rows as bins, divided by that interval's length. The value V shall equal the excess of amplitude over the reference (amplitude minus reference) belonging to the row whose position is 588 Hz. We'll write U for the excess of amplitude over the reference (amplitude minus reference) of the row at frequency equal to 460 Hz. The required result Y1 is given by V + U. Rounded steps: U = -0.03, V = 0.20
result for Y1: 0.18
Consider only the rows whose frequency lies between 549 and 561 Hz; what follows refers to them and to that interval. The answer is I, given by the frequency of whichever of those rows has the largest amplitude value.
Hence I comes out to 552 Hz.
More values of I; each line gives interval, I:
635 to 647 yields 638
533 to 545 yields 544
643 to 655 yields 646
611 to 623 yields 614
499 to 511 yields 506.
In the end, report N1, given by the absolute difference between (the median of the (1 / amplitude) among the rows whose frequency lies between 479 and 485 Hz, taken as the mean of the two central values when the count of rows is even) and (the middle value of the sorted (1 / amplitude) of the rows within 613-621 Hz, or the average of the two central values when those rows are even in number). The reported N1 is 0.224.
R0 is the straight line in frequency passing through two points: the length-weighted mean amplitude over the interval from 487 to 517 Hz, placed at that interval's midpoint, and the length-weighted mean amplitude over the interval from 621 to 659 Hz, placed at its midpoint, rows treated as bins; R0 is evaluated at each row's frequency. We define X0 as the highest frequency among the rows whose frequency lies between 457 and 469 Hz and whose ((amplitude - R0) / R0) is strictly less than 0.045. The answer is 468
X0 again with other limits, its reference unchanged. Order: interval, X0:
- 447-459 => 458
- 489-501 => 500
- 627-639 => 638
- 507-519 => 518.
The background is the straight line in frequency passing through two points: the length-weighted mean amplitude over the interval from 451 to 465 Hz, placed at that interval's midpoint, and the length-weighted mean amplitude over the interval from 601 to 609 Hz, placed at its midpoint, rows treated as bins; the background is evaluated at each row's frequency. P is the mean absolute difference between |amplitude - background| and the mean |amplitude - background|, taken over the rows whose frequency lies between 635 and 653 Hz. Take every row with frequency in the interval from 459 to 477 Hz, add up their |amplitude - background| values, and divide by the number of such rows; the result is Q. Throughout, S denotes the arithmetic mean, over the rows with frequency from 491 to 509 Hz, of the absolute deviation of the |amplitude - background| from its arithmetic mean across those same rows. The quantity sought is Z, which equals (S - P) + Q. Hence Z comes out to 0.015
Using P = 0.0318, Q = 0.030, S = 0.0171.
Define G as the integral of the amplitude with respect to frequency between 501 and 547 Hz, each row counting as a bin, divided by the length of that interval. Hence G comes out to 1.21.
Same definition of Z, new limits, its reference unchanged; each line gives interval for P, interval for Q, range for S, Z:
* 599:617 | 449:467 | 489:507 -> 0.011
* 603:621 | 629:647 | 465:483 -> 0.218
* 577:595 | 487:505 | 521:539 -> 0.043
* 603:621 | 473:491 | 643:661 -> 0.054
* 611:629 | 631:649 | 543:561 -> 0.233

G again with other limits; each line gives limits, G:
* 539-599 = 1.33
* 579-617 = 1.44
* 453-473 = 1.09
